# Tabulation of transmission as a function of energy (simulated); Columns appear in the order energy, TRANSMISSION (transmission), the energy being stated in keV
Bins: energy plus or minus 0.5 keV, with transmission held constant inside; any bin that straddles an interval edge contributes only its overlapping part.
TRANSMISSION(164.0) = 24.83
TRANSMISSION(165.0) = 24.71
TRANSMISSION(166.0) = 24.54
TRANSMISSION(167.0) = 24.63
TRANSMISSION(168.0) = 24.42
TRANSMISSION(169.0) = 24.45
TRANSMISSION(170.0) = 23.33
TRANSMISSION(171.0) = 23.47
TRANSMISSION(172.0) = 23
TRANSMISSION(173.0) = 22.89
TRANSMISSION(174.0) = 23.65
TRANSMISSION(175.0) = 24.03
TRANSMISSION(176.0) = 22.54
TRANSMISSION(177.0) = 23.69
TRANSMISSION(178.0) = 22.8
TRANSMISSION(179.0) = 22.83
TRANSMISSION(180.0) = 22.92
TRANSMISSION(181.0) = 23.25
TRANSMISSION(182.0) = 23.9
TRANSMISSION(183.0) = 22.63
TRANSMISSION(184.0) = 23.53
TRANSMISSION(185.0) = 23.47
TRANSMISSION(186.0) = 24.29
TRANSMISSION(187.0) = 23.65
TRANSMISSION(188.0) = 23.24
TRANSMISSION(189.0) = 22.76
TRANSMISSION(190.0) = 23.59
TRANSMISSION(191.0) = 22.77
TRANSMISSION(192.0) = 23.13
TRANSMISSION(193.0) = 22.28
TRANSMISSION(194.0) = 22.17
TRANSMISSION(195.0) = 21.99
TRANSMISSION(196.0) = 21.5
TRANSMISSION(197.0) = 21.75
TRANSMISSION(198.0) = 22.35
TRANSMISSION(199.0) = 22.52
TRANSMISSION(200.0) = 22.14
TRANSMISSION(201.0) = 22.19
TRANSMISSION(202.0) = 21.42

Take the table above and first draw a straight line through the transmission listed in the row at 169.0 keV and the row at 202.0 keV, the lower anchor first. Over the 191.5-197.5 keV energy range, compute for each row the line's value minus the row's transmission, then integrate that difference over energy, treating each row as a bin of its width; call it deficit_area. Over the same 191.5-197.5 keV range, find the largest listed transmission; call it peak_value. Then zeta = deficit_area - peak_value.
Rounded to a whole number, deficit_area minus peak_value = -23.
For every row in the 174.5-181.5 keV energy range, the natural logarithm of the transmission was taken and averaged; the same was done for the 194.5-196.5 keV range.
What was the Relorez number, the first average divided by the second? 1.020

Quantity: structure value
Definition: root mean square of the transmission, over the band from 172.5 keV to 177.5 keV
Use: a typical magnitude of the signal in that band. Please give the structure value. 23.4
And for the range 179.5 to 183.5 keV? 23.2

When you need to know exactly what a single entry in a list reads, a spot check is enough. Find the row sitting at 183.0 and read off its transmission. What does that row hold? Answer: 22.63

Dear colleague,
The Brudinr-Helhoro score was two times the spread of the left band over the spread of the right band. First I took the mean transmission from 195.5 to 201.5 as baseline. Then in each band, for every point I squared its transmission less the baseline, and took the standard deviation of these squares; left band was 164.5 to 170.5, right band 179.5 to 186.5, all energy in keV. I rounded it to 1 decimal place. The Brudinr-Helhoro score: 2.4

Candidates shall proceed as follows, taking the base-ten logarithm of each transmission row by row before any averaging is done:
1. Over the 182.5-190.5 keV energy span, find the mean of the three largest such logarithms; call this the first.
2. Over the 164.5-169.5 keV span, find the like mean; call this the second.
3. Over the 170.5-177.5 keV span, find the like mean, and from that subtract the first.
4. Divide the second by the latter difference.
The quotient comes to -1472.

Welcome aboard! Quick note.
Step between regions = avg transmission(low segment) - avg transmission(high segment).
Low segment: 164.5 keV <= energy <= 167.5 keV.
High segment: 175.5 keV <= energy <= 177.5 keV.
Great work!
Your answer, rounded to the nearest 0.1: 1.5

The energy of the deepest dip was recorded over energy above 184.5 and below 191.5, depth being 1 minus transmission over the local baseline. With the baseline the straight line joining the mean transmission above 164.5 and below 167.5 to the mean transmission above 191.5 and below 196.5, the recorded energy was 189.0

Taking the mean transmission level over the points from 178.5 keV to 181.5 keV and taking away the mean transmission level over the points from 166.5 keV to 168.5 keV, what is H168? -1.5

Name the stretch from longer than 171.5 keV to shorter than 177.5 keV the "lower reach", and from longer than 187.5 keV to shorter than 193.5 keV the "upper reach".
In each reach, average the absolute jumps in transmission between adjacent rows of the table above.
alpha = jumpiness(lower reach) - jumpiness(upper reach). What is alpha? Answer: 0.1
